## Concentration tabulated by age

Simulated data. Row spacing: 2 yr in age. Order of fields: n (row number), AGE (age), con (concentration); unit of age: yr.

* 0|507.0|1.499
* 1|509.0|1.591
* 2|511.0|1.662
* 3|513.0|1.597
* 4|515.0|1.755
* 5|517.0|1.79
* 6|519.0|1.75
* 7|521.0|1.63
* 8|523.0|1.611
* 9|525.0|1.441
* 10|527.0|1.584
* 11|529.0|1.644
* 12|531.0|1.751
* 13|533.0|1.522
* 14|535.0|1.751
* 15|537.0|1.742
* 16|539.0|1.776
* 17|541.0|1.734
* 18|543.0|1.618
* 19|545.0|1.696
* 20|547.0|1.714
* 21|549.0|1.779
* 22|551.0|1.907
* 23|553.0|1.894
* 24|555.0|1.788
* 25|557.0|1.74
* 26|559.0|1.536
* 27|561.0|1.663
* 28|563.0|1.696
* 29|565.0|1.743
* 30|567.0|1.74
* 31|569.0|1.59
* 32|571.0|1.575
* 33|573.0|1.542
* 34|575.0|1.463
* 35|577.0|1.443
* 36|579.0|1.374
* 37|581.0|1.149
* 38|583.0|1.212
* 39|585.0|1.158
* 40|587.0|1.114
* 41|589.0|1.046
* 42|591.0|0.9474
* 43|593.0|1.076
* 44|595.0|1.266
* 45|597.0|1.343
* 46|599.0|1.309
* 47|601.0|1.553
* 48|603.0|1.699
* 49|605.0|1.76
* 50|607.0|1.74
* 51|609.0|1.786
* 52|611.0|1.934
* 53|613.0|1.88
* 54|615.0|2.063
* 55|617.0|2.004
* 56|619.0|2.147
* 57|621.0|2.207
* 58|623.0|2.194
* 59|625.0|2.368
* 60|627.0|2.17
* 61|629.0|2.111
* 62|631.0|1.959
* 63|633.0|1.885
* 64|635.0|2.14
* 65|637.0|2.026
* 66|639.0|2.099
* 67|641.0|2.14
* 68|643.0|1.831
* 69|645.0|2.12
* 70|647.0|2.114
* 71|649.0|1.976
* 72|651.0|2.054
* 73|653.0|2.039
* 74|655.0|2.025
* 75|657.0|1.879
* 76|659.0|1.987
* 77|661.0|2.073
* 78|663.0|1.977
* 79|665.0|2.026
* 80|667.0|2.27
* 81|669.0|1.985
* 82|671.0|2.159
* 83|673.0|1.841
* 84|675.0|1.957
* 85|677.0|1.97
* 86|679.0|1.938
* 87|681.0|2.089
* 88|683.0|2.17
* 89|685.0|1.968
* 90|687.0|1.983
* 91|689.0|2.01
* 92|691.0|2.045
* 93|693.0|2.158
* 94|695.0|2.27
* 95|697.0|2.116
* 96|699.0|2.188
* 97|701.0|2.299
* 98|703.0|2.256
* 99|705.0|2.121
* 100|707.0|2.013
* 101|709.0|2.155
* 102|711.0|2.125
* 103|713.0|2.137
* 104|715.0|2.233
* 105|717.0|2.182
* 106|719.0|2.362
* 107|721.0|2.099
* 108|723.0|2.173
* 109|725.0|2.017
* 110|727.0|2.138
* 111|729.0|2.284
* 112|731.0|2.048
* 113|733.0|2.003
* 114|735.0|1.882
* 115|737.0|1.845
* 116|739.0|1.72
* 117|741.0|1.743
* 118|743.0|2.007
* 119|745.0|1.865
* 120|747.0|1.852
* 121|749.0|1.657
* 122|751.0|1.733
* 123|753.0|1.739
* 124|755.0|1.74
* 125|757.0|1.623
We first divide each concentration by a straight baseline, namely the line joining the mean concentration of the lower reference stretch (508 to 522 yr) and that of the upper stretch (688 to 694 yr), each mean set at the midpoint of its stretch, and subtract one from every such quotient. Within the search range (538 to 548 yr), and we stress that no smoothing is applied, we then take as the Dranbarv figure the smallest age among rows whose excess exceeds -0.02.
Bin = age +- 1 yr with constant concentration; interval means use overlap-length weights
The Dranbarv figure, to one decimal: 539.0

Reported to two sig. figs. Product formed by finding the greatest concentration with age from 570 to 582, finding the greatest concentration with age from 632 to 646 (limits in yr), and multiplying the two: 3.4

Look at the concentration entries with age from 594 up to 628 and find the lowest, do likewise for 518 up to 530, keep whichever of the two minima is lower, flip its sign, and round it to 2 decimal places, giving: -1.27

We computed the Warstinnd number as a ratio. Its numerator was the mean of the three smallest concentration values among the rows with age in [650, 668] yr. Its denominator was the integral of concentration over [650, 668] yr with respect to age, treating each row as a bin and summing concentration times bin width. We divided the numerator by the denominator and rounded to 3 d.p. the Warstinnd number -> 0.053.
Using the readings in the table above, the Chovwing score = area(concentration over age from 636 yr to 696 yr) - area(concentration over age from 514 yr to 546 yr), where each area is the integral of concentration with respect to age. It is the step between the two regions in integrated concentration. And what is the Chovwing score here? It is 69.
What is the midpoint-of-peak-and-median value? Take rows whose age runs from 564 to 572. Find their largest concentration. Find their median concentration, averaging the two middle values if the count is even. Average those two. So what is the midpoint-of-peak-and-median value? 1.70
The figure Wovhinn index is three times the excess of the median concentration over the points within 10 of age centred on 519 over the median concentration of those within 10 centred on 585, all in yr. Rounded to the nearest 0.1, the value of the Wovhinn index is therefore 1.8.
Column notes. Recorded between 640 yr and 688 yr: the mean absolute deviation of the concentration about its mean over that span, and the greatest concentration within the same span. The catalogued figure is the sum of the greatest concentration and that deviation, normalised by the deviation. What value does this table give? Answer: 28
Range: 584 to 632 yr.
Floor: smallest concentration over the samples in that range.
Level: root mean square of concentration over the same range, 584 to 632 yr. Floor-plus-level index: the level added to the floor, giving 2.7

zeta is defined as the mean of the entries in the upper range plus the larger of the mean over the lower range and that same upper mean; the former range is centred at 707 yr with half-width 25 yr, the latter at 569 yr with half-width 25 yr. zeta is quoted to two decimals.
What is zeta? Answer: 4.28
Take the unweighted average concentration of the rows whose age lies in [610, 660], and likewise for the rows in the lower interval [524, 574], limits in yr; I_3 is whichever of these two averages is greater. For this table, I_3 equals 2.05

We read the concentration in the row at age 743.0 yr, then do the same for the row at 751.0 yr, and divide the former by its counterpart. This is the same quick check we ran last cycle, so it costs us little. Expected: 1.16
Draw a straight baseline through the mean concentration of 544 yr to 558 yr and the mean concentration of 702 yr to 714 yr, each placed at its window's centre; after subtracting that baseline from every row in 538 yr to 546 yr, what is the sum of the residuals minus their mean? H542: -0.19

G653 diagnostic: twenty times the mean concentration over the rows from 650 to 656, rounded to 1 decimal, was 40.8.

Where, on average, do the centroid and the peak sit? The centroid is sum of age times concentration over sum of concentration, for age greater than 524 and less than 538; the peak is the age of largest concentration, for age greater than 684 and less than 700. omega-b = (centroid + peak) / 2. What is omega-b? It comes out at 613.1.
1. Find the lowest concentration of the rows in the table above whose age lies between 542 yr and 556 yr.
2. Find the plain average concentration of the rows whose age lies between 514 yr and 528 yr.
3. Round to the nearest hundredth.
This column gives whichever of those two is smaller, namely 1.62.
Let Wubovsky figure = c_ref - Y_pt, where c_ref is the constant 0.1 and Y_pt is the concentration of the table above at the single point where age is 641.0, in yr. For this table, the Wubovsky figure -2.04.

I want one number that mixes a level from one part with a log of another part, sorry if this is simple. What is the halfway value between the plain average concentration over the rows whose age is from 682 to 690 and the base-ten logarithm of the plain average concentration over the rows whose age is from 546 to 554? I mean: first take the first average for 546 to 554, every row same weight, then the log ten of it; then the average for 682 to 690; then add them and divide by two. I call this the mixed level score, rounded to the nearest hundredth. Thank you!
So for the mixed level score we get 1.15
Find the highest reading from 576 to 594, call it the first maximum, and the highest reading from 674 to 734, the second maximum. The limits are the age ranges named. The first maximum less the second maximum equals -0.9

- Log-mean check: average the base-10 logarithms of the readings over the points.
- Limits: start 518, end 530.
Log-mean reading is 0.21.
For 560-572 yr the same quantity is 0.22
